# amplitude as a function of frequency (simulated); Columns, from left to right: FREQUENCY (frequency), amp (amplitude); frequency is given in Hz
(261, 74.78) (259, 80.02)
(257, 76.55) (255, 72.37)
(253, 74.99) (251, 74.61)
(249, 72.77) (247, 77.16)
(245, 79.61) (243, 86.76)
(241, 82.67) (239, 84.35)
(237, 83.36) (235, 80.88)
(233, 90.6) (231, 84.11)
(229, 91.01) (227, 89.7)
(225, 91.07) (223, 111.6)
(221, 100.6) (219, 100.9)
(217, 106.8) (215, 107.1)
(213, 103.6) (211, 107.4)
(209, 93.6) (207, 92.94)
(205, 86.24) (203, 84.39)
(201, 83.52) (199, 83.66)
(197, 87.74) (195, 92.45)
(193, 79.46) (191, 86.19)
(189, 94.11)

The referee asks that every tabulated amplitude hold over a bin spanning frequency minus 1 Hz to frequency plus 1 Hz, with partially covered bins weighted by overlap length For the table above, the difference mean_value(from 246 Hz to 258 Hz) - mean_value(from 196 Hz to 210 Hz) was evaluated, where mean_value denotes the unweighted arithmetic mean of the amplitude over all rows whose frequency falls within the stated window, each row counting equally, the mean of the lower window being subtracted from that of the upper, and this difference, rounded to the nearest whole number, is -13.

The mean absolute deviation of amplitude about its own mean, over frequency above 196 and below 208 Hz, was 2.6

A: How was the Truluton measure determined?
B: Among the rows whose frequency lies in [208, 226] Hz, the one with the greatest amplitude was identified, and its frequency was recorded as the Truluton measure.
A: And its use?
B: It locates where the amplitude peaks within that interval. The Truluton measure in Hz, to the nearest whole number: 223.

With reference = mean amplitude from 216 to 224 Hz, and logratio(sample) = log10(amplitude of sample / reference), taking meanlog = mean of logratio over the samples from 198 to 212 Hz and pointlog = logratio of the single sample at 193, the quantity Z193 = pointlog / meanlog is 1.8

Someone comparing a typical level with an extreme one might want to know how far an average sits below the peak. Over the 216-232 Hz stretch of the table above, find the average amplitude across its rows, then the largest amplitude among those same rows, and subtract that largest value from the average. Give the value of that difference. -15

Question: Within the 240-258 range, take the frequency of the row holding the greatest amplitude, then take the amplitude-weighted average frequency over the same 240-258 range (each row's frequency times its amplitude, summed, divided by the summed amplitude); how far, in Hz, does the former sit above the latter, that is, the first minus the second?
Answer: -5.8 Hz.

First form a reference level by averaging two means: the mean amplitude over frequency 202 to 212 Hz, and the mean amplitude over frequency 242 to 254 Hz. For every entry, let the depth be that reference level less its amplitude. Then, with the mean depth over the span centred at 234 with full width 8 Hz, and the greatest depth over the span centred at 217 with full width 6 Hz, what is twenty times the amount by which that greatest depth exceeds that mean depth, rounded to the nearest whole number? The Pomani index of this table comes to -323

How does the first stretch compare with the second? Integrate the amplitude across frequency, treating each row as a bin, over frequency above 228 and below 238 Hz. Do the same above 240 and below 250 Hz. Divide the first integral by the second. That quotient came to 1.08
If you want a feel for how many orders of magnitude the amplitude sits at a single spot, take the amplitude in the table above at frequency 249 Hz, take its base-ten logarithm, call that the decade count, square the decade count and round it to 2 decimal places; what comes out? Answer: 3.47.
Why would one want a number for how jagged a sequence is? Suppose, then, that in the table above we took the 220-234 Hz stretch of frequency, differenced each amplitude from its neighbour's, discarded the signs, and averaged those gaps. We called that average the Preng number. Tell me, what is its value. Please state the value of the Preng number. 7.9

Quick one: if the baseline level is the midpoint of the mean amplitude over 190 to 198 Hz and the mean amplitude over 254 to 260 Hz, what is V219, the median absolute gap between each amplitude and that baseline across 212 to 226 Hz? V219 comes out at 22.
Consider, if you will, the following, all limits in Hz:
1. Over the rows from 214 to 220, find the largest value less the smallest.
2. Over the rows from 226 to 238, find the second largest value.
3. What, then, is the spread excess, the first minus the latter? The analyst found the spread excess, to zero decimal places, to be -84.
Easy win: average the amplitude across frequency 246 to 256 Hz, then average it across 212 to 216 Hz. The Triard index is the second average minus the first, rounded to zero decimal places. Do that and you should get 31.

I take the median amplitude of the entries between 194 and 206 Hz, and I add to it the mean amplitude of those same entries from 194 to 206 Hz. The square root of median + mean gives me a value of 13.1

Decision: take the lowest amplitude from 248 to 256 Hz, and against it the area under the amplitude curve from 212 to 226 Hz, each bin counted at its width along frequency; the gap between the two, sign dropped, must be 1371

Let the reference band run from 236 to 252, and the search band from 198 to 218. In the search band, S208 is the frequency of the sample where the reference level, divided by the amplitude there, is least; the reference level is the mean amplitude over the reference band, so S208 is 211 Hz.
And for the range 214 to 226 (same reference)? 223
